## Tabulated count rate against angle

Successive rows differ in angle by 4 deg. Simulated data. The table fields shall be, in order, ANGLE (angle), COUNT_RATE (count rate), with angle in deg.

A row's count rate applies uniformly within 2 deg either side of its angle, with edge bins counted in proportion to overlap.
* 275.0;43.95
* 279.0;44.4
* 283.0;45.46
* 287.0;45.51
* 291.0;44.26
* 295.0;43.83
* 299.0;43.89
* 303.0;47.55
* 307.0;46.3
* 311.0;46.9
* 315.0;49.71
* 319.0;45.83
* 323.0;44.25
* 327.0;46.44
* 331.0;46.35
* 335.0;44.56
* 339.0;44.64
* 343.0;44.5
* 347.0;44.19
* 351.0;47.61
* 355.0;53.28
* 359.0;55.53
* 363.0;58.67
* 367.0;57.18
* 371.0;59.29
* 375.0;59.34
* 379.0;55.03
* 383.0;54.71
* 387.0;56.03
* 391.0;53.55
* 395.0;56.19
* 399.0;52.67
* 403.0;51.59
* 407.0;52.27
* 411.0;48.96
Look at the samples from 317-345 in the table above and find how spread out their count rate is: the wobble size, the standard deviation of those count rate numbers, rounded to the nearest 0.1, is 0.9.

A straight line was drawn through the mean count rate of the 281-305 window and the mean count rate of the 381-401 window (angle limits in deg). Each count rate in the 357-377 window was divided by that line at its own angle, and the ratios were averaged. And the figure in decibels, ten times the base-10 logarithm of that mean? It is 0.4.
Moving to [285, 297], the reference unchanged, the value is 0.0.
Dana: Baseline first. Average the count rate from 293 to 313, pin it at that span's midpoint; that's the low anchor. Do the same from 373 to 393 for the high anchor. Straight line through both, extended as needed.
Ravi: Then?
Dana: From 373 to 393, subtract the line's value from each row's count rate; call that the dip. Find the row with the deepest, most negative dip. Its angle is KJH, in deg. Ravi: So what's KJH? 391.0 deg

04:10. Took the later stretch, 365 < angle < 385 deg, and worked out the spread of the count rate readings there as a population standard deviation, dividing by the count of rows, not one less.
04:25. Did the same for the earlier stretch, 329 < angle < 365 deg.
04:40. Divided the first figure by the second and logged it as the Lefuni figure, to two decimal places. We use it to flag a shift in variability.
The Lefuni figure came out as 0.38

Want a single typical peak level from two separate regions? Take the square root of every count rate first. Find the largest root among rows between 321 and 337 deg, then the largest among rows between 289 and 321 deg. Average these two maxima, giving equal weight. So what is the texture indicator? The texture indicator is 6.93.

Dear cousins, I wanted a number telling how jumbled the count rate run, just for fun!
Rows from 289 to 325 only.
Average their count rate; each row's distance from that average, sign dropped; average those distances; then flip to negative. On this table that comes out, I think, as -1.6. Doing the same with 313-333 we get -1.3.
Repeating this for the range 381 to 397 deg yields -1.0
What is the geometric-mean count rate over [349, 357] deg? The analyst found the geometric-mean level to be 50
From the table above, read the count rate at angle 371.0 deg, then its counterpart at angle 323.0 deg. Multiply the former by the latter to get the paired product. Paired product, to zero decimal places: 2624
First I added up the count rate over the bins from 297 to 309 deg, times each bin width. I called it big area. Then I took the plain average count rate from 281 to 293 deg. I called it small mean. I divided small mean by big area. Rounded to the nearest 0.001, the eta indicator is 0.082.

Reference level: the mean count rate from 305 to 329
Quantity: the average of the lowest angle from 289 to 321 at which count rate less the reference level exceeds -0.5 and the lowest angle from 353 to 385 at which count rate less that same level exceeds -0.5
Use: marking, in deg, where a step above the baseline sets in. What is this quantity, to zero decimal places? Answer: 329 deg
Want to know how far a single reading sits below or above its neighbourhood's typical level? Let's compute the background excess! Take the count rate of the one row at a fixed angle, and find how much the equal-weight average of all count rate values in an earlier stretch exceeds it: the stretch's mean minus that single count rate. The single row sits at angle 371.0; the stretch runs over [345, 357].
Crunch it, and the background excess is -11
